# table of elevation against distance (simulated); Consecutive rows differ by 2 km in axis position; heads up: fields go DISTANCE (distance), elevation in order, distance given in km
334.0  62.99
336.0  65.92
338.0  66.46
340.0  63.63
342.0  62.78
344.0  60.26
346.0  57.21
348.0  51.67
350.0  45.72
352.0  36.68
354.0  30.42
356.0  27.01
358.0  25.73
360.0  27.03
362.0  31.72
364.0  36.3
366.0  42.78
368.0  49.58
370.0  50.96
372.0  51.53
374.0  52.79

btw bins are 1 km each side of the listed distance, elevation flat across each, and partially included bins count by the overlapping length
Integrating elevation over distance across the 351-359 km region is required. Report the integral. 240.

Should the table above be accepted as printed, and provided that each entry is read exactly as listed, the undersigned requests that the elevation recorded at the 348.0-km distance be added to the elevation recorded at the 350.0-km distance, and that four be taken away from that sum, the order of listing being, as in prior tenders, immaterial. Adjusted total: 93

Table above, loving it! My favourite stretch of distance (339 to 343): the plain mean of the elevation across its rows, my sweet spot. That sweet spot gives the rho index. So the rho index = 63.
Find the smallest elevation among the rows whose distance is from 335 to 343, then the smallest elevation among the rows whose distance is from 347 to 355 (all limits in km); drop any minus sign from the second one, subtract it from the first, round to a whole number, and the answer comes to 32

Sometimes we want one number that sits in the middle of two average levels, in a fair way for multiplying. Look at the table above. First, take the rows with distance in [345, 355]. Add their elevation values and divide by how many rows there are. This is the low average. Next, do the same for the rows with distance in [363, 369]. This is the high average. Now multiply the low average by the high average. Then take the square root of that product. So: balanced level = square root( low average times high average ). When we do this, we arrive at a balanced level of 44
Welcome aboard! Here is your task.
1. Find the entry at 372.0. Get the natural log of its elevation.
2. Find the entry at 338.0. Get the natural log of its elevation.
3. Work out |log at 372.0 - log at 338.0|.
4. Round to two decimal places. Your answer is 0.25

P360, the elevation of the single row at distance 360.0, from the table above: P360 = 27.03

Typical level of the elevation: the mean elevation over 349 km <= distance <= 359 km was 33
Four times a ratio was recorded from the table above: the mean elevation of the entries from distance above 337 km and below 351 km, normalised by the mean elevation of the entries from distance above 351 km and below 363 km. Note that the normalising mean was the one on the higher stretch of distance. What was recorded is 8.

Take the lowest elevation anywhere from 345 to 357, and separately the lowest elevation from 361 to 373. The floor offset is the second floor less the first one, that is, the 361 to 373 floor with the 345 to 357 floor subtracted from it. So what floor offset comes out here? 4.7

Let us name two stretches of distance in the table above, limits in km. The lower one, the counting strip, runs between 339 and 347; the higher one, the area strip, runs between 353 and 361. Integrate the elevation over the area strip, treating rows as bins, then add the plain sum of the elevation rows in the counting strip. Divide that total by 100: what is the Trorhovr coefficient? 4.6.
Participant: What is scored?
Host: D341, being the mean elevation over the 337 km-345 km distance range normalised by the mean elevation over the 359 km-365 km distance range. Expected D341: 2.0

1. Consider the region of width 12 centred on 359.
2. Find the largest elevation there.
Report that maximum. 36.3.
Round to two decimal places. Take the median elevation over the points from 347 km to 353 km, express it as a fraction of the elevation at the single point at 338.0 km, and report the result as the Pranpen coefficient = 0.69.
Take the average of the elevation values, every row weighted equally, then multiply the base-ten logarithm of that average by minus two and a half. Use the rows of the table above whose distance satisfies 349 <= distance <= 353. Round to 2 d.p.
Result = -4.04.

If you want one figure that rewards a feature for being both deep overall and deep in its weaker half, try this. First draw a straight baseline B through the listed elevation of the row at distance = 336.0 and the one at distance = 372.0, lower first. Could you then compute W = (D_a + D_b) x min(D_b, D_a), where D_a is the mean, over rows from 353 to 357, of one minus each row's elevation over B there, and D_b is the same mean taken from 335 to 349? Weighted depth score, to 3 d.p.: 0.021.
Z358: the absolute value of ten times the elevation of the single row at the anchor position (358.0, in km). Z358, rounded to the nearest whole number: 257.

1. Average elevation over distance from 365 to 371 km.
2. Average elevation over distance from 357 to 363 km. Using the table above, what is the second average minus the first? -20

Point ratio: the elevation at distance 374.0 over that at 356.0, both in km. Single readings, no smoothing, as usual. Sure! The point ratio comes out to 1.95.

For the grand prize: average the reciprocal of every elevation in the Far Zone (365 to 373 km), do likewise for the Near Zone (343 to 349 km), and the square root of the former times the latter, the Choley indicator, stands 0.0192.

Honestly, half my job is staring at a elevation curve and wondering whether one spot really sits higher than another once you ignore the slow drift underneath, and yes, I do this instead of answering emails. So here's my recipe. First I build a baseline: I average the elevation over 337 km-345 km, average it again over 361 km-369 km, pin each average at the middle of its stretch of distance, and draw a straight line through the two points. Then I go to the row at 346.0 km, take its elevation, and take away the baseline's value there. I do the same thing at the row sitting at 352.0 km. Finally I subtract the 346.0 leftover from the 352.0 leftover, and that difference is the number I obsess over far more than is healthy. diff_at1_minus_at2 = -15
